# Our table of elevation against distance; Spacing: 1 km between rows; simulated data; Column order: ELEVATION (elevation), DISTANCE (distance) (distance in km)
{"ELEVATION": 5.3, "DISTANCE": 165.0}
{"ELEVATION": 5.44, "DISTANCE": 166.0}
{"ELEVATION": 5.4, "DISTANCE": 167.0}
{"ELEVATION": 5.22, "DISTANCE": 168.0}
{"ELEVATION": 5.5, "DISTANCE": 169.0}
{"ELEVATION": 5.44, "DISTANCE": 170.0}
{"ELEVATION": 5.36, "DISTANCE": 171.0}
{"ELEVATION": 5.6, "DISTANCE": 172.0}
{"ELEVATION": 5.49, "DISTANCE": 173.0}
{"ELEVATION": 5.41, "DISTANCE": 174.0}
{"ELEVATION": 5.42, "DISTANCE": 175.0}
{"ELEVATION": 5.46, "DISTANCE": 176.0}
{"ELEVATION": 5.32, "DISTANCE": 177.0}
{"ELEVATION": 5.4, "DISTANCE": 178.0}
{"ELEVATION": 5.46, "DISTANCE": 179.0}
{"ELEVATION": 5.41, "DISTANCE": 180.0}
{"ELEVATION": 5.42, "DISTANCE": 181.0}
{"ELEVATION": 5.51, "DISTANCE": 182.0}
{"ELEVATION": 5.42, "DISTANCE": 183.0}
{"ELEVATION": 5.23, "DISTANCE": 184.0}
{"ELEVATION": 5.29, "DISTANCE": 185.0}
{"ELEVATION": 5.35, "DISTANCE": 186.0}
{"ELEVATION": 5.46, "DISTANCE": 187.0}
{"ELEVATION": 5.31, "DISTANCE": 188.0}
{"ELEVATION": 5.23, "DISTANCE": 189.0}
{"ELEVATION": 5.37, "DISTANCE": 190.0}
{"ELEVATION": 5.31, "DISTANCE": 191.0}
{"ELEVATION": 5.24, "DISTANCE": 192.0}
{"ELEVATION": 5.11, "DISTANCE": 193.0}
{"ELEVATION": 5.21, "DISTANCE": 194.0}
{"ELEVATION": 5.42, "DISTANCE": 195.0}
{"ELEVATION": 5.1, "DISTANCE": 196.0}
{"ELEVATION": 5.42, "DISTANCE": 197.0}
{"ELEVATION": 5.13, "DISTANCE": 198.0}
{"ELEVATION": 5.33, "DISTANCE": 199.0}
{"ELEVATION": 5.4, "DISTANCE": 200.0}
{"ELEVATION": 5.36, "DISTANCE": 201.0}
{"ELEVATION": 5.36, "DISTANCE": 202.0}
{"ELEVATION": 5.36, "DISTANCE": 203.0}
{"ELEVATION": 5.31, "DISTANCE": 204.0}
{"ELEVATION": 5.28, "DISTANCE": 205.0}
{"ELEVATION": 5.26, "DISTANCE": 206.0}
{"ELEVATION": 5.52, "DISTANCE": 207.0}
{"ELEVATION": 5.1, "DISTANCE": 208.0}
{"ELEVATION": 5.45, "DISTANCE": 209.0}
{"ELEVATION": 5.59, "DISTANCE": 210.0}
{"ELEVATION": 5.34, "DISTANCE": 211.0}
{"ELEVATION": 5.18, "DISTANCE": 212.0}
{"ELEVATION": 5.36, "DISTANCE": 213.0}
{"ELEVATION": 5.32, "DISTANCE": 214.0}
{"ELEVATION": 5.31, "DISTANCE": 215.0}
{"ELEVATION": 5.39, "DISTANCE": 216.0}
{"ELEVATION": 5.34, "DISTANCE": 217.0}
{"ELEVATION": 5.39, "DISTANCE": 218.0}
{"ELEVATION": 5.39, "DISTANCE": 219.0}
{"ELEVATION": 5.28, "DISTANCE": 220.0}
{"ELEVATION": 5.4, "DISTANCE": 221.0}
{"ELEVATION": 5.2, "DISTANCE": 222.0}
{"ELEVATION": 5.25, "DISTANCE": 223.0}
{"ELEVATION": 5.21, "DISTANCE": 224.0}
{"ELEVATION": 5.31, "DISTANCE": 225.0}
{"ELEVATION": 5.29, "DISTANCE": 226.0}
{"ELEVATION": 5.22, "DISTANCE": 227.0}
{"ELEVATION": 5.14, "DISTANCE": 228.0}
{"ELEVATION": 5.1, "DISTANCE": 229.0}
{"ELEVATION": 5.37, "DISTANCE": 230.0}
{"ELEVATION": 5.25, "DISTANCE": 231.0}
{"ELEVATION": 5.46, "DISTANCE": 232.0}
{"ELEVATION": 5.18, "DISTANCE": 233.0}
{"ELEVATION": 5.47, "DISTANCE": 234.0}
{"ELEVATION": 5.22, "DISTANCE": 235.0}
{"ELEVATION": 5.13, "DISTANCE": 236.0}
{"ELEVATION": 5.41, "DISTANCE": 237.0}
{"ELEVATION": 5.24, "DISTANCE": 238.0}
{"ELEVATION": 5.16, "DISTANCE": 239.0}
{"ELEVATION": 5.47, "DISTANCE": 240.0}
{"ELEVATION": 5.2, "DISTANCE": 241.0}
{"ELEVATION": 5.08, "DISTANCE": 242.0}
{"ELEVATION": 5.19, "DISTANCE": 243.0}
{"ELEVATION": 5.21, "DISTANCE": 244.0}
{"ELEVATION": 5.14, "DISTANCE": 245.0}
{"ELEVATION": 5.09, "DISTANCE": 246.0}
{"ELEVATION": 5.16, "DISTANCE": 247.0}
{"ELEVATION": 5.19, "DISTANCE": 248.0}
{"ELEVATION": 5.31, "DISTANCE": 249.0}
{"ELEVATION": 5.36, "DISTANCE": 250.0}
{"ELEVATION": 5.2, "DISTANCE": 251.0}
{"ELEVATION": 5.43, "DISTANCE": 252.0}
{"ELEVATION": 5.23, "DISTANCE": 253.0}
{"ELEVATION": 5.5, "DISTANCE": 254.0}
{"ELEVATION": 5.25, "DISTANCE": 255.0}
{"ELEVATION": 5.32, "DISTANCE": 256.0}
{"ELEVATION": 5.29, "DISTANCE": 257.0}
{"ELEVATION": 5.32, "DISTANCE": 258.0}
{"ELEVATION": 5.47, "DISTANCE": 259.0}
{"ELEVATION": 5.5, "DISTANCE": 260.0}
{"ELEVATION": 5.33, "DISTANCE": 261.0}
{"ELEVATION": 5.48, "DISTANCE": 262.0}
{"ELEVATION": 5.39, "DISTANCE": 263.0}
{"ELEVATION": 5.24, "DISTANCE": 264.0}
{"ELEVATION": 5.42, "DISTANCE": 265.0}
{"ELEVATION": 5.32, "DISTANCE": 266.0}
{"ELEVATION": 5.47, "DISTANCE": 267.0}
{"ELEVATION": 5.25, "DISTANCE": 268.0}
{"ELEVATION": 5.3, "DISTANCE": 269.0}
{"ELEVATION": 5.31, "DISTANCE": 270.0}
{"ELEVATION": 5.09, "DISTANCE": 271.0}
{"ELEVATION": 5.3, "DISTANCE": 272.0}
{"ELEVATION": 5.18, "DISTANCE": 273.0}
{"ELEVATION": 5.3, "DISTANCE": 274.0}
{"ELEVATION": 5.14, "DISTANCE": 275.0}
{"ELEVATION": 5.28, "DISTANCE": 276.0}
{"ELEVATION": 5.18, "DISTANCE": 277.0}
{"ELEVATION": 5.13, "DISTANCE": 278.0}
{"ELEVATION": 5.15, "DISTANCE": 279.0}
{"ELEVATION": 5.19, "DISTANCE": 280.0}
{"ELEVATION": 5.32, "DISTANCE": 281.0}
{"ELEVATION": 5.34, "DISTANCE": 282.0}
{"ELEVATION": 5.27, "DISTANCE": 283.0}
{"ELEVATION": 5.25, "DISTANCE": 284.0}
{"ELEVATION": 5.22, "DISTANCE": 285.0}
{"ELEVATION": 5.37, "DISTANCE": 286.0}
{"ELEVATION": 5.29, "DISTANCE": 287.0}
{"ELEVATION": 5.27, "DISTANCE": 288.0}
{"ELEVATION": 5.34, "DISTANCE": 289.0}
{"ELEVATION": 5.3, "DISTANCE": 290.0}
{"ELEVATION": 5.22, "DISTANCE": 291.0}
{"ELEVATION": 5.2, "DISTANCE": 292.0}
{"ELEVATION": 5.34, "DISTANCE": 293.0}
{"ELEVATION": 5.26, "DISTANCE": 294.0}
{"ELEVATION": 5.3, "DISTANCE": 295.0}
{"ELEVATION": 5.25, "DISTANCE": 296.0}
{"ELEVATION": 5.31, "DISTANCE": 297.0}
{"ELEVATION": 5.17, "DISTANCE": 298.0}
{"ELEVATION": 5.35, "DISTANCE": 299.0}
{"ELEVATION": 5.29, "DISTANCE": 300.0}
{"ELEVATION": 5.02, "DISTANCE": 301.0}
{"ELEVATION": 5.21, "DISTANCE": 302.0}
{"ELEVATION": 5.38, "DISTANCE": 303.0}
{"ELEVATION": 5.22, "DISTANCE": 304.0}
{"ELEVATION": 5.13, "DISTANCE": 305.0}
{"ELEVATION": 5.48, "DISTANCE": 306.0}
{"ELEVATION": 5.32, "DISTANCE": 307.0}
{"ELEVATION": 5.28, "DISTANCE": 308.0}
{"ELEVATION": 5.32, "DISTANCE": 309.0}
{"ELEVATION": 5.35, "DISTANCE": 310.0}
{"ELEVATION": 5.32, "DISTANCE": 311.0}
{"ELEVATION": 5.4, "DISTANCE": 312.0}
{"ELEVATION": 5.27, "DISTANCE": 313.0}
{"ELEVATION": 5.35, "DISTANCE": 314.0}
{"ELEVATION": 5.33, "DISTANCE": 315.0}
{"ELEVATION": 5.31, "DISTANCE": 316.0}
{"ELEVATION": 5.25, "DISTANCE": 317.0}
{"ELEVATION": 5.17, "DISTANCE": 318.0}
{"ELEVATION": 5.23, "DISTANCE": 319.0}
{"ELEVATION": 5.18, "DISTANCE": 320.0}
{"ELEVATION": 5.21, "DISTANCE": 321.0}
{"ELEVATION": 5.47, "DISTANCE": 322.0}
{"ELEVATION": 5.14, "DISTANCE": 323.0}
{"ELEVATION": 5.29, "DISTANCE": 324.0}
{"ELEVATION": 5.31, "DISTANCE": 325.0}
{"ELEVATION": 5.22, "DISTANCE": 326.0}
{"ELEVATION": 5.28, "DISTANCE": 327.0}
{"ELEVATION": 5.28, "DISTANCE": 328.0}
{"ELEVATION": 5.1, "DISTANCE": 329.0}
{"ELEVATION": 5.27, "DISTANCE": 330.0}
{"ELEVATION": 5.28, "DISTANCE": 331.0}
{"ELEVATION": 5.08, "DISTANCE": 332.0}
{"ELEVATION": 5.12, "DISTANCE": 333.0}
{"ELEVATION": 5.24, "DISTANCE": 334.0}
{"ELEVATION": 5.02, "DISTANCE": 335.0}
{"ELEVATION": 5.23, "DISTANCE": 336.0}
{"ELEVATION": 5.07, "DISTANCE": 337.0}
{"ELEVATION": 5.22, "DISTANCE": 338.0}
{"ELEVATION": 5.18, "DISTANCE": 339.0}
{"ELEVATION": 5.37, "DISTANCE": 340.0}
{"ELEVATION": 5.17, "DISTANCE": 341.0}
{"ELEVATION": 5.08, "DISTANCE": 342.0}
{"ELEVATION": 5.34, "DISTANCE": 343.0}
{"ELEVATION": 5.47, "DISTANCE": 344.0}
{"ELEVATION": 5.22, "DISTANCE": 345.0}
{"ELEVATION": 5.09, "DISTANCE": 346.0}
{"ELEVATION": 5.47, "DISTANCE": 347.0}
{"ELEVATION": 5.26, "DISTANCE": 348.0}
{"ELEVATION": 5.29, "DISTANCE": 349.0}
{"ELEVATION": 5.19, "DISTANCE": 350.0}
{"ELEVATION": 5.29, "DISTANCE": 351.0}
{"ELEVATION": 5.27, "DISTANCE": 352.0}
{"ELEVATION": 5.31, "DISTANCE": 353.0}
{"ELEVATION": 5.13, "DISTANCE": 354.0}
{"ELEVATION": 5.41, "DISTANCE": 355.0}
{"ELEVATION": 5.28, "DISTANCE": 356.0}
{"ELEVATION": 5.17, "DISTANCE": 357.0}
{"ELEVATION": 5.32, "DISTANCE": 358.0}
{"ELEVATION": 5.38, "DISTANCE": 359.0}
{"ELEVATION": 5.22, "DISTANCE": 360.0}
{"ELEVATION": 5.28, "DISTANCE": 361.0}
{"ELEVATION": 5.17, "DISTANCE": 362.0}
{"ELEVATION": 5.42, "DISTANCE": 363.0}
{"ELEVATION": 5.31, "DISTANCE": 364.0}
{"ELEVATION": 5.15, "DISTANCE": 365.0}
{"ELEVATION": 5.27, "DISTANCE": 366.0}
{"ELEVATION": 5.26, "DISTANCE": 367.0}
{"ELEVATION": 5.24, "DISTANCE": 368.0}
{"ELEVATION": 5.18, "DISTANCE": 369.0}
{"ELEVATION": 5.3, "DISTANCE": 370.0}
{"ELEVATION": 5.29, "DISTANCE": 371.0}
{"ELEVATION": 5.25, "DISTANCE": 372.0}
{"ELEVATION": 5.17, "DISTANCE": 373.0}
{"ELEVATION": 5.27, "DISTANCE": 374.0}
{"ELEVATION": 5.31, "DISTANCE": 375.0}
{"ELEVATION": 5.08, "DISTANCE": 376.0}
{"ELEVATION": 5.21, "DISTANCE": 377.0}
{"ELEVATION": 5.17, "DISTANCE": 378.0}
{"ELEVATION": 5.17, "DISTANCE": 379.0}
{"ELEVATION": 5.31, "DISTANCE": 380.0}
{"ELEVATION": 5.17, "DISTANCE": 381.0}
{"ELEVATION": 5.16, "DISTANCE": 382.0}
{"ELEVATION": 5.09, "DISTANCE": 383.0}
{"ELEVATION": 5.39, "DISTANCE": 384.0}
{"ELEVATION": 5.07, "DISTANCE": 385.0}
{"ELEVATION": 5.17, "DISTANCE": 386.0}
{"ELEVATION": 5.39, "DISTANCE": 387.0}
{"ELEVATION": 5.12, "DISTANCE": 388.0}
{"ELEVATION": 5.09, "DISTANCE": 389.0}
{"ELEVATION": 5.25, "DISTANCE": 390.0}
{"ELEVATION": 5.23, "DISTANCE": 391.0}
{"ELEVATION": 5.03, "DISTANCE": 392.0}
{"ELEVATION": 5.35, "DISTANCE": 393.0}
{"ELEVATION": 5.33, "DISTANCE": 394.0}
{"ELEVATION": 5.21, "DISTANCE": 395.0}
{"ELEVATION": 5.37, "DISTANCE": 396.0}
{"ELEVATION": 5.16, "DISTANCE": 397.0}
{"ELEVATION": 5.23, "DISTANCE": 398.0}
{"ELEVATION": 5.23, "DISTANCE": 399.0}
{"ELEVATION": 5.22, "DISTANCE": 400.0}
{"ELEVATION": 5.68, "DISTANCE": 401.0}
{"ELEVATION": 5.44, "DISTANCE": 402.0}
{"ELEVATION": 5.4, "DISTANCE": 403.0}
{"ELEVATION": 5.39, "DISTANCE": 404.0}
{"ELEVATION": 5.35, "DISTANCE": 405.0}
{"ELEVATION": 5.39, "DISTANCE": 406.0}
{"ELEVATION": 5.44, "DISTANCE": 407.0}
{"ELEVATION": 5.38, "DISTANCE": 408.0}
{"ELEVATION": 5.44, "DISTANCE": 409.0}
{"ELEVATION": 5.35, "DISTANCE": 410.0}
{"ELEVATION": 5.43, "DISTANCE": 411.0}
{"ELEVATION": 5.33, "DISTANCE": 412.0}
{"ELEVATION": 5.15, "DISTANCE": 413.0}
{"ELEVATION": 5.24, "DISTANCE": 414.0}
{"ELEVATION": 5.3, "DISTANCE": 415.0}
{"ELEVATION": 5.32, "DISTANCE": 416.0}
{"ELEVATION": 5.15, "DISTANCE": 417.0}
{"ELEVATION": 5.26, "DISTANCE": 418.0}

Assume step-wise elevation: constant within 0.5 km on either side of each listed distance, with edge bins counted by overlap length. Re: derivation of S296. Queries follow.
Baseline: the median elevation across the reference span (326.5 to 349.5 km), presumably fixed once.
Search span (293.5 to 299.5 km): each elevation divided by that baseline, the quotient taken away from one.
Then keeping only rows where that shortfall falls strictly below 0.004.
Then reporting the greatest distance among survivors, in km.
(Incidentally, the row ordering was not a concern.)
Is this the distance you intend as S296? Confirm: 299.0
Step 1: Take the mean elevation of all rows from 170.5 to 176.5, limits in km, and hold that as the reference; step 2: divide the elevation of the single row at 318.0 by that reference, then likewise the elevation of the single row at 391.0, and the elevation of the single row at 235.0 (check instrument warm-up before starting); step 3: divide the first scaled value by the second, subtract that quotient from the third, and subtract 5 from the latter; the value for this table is -5.03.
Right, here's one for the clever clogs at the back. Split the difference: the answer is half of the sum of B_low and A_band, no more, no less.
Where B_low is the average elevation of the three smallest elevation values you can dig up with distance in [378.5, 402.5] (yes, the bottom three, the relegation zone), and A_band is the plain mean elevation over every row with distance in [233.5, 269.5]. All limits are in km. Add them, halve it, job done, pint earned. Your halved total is 5.18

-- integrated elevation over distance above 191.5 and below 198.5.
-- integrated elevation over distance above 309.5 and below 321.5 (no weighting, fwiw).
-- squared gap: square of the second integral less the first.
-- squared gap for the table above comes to 715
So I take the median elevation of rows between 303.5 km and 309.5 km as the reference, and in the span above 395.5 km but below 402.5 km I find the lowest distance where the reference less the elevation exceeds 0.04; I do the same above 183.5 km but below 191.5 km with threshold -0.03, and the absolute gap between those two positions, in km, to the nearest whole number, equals 213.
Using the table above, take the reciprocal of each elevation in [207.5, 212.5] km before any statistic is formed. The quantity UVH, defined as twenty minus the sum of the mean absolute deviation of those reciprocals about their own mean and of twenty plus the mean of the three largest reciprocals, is -0.198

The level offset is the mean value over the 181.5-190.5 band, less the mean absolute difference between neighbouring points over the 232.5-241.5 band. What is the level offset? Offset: 5.13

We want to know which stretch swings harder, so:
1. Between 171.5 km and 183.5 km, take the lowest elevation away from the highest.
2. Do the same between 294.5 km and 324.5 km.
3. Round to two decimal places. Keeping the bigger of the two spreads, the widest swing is 0.46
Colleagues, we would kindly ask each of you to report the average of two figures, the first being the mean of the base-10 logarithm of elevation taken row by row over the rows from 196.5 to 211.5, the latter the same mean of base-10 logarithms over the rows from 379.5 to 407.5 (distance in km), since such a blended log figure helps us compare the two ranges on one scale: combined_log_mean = 0.725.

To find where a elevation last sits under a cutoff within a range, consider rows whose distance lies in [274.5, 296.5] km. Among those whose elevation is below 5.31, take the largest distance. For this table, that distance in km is 296.0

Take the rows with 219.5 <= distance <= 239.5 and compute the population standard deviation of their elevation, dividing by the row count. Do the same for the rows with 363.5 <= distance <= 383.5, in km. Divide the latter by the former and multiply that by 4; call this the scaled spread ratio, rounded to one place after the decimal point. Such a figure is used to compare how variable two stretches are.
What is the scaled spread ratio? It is 2.7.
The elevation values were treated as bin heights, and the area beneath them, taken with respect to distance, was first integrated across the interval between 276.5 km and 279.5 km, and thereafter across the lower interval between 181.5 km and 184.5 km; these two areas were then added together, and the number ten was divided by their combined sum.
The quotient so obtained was 0.316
